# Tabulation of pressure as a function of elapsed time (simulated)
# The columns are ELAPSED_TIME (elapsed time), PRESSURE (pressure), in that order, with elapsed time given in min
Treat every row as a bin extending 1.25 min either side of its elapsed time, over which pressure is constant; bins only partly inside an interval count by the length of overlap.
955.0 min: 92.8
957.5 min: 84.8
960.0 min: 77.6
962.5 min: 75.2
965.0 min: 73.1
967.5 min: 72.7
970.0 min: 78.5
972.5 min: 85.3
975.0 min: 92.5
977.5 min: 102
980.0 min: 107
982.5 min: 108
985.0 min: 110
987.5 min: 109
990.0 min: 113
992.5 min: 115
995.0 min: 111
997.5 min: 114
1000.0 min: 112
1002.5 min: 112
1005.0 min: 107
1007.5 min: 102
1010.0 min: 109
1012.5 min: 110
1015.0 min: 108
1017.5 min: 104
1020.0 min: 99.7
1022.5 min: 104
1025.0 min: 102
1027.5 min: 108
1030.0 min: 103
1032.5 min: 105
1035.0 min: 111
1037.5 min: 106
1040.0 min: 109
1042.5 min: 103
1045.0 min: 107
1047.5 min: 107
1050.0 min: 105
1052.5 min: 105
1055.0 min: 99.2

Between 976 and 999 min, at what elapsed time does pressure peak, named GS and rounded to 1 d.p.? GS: 992.5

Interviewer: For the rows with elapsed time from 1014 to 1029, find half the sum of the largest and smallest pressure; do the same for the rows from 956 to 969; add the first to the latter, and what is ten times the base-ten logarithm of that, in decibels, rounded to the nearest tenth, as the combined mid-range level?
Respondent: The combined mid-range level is 22.6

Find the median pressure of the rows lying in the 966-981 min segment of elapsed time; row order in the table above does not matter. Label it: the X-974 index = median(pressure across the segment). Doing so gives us 88.9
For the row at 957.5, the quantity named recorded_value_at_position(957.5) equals 84.8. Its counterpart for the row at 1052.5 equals 105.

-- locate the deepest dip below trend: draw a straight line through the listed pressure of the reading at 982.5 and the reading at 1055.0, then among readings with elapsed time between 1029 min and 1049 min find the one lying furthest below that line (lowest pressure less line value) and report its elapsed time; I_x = 1030.0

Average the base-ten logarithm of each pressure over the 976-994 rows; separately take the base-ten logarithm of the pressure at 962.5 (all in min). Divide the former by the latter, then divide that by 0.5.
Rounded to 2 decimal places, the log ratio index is 2.17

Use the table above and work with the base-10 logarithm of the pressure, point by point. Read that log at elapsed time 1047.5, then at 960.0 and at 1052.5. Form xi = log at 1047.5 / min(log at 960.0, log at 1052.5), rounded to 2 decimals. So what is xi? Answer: 1.07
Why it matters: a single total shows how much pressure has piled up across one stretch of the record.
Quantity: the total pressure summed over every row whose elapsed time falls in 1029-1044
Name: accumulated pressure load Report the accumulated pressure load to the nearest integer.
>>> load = 637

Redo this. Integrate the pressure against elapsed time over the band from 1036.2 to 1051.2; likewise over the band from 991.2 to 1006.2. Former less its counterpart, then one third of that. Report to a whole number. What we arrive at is -28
